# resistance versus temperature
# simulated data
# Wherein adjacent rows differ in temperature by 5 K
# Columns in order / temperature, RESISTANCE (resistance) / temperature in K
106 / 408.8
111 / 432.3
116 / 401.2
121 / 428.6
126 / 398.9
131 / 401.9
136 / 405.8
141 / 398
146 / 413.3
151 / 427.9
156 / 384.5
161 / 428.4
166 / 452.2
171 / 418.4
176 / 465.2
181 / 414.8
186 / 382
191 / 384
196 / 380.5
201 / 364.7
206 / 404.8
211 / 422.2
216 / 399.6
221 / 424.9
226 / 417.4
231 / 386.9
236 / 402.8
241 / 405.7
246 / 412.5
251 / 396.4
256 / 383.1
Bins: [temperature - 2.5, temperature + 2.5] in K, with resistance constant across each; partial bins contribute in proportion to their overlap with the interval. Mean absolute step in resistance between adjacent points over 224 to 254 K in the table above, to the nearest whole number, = 14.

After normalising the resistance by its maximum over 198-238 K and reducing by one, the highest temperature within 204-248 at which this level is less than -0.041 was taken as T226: 241 K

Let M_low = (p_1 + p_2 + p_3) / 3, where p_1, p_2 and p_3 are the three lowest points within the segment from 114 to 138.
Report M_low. 401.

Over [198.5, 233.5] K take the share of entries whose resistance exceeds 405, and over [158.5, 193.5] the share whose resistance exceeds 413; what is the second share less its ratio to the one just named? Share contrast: -1.0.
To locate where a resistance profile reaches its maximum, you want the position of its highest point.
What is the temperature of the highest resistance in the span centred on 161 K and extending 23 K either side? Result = 176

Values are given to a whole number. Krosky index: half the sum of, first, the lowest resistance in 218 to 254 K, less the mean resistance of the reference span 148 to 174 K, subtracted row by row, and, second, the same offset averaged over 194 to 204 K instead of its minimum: -43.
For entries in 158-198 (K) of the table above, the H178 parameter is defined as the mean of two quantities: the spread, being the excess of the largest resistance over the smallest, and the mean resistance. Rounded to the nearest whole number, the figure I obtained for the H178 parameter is 250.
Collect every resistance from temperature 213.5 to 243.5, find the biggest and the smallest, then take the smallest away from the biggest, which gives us 38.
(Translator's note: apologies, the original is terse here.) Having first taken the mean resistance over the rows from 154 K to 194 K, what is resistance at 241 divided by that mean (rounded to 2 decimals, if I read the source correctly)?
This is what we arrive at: 0.97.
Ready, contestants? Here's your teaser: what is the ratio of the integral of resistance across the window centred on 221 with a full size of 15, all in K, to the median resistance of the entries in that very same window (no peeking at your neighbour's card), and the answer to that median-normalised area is 14.88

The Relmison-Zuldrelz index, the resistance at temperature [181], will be 414.8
